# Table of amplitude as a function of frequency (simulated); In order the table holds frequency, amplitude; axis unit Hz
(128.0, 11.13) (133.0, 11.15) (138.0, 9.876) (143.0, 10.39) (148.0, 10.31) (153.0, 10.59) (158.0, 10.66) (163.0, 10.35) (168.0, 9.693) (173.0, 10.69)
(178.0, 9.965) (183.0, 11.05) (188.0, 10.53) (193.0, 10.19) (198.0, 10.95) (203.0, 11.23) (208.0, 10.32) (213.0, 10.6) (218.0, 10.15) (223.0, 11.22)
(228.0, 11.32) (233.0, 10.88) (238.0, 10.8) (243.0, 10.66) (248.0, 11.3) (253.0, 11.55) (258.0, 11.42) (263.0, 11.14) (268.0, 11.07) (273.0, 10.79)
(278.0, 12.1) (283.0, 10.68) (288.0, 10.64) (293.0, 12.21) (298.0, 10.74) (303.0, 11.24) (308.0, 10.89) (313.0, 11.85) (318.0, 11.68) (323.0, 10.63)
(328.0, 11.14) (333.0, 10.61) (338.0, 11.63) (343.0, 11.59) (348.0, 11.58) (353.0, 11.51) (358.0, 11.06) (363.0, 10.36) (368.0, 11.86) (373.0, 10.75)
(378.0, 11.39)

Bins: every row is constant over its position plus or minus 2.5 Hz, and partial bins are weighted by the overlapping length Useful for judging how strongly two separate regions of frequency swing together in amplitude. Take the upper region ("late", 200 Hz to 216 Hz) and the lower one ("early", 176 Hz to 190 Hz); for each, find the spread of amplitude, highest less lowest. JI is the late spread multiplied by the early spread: 0.99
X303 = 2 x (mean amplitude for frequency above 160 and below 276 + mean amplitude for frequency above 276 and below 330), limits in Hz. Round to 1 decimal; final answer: 44.1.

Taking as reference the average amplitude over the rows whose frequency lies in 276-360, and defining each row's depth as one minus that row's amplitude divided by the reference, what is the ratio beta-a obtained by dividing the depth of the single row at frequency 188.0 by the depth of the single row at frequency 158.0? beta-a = 1.2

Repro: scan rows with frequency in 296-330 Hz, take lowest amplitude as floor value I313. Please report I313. 10.63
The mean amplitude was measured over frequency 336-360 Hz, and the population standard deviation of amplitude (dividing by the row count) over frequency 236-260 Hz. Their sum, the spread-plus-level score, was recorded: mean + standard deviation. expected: 11.8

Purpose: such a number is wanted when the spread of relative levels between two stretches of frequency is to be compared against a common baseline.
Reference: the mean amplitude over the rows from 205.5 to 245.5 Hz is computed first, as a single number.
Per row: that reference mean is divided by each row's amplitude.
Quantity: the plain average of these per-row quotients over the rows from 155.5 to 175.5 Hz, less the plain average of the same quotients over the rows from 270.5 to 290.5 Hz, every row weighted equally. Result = 0.065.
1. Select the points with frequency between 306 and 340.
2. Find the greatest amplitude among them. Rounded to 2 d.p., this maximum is 11.85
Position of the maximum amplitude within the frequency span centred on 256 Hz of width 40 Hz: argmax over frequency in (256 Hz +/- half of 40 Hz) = 253.0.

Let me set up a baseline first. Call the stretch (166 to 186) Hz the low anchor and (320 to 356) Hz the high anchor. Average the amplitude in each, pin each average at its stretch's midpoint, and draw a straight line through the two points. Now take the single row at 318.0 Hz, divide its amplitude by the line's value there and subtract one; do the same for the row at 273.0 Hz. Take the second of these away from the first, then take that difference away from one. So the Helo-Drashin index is 0.94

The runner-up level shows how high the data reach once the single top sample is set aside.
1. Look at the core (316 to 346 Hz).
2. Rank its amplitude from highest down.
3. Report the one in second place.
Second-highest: 11.63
